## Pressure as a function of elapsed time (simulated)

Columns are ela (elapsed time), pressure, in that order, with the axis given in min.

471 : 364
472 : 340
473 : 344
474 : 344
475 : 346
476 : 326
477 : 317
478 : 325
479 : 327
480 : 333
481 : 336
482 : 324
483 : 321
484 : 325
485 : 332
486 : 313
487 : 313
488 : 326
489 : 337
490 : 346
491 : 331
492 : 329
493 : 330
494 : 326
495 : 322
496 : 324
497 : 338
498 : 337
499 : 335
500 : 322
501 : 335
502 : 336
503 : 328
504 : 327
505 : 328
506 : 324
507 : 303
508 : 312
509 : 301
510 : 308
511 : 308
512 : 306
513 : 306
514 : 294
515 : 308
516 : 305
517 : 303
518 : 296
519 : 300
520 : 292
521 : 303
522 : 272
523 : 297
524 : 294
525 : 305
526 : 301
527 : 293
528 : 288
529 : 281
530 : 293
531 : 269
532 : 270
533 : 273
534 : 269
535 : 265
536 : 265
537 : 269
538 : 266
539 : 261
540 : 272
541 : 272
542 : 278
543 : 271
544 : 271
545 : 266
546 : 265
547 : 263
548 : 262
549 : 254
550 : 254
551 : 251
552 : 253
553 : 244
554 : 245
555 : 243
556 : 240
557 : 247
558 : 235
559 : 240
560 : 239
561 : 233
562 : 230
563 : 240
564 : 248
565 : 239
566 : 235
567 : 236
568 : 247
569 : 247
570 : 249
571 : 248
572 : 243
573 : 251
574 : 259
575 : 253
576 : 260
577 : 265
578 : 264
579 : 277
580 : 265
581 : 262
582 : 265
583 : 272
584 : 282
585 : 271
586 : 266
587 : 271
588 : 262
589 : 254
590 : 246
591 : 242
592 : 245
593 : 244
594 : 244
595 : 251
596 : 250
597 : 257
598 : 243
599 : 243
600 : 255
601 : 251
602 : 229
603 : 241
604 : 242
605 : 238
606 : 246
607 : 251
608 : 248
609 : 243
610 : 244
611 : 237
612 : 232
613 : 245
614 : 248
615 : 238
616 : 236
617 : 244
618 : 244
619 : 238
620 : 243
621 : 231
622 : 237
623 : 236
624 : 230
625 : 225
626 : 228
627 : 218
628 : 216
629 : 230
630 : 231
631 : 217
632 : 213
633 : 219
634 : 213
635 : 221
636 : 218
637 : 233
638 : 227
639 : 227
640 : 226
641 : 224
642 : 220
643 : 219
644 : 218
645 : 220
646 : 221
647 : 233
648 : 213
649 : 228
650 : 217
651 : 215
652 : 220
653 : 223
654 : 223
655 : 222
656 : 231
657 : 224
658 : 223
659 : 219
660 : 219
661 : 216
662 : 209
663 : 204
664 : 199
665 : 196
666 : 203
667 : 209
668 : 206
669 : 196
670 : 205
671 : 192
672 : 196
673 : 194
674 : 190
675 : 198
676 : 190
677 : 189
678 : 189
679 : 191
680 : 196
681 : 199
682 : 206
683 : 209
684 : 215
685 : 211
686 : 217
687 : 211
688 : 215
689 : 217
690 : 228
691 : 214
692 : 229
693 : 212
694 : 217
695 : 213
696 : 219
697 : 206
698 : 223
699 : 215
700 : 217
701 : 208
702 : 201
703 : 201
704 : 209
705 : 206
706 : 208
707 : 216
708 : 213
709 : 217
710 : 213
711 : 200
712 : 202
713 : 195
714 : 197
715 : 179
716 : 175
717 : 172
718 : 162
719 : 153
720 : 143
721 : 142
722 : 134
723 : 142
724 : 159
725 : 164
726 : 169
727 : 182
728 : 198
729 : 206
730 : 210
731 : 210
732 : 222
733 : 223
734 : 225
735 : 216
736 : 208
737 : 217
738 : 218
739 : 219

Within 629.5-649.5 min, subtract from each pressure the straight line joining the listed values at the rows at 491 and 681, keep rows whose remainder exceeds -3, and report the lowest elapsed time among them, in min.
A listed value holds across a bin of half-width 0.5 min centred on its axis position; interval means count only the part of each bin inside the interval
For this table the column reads 637 min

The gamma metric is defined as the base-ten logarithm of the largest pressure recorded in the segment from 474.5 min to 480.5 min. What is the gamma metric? 2.54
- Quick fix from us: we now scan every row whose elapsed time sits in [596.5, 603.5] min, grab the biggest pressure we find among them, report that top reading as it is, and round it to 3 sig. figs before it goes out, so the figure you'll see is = 257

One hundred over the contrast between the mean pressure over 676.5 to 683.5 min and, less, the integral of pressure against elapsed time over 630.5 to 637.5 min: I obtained -0.075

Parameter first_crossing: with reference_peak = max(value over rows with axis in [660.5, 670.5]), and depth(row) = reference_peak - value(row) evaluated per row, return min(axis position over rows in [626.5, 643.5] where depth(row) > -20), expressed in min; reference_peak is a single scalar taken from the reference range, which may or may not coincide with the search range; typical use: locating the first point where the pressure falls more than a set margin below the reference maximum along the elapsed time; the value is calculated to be 627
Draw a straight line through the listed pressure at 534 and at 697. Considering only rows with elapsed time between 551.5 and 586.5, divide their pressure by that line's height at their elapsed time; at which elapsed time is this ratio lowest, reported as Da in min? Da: 562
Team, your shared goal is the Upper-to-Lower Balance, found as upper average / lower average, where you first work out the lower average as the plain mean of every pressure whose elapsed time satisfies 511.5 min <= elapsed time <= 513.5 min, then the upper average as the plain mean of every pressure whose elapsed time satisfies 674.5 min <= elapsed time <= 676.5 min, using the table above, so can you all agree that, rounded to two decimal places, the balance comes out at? 0.63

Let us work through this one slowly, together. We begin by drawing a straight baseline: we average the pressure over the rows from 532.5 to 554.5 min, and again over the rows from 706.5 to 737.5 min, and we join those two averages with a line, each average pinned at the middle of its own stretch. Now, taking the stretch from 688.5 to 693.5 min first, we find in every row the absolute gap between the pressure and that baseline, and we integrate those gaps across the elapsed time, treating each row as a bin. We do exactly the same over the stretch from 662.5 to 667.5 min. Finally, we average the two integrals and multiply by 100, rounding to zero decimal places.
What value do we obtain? 7144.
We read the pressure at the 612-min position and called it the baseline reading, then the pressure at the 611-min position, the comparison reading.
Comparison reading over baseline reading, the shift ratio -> 1.02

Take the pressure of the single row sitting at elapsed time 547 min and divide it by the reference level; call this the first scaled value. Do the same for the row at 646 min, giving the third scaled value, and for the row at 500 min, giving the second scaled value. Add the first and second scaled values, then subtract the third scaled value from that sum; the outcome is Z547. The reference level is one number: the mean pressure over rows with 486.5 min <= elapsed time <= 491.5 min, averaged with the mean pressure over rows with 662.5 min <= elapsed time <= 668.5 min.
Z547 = 1.36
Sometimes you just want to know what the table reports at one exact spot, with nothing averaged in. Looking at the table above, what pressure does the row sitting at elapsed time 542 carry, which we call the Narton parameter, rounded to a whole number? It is 278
